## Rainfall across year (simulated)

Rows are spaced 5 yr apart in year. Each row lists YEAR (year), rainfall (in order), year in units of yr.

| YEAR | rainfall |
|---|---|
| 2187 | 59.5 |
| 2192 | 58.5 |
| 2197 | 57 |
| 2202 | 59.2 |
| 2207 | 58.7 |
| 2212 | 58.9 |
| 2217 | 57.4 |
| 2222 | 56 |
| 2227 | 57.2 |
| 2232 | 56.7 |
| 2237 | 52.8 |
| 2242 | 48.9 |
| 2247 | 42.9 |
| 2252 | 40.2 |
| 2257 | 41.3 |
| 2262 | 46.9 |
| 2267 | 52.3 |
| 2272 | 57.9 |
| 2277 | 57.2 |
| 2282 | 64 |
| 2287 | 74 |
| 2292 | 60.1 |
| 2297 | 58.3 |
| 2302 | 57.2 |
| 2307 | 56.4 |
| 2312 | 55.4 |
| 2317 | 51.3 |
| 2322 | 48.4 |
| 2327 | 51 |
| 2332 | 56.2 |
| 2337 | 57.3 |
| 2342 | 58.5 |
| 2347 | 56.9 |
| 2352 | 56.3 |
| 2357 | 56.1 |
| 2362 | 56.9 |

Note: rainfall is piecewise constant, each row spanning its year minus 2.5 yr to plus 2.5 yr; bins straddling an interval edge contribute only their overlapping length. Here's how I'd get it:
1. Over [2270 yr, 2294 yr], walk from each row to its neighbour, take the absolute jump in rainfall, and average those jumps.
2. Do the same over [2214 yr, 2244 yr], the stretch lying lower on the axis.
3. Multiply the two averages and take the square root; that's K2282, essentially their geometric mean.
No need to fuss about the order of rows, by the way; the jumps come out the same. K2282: 4.1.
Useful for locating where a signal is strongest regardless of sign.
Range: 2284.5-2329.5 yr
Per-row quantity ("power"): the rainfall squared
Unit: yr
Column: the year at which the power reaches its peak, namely 2287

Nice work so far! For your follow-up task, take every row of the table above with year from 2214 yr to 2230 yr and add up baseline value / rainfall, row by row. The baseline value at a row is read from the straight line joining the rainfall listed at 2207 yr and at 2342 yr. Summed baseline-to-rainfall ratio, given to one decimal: 3.1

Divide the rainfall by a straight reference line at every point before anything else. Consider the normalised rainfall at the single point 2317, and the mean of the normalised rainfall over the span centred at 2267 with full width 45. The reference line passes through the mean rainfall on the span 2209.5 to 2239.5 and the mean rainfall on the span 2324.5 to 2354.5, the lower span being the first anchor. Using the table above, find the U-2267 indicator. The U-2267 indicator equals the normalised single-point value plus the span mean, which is 1.85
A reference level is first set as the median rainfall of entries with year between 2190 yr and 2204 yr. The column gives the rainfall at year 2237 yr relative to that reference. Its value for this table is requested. -5.7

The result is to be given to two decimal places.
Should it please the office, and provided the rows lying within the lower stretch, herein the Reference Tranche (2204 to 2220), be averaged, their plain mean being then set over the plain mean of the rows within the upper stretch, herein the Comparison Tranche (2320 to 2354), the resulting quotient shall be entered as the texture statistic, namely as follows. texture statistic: 1.06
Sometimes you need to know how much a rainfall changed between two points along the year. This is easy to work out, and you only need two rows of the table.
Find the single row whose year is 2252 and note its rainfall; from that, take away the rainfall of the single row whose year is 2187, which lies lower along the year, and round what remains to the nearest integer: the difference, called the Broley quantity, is -19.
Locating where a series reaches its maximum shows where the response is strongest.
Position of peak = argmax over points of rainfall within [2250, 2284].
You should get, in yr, 2282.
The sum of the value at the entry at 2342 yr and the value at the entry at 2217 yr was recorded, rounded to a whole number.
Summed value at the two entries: 116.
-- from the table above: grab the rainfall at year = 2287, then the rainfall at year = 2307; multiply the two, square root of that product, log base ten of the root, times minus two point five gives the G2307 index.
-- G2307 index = -4.53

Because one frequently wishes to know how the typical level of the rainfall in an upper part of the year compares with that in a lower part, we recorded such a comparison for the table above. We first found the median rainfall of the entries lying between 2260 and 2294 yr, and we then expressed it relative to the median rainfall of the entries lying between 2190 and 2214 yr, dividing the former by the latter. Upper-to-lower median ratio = 0.99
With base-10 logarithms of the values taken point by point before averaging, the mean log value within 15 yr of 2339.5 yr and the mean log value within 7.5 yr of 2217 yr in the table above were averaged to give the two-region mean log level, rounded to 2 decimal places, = 1.75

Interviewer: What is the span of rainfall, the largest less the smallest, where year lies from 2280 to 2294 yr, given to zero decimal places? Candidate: 14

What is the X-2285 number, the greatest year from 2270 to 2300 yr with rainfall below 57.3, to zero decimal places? 2277 yr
